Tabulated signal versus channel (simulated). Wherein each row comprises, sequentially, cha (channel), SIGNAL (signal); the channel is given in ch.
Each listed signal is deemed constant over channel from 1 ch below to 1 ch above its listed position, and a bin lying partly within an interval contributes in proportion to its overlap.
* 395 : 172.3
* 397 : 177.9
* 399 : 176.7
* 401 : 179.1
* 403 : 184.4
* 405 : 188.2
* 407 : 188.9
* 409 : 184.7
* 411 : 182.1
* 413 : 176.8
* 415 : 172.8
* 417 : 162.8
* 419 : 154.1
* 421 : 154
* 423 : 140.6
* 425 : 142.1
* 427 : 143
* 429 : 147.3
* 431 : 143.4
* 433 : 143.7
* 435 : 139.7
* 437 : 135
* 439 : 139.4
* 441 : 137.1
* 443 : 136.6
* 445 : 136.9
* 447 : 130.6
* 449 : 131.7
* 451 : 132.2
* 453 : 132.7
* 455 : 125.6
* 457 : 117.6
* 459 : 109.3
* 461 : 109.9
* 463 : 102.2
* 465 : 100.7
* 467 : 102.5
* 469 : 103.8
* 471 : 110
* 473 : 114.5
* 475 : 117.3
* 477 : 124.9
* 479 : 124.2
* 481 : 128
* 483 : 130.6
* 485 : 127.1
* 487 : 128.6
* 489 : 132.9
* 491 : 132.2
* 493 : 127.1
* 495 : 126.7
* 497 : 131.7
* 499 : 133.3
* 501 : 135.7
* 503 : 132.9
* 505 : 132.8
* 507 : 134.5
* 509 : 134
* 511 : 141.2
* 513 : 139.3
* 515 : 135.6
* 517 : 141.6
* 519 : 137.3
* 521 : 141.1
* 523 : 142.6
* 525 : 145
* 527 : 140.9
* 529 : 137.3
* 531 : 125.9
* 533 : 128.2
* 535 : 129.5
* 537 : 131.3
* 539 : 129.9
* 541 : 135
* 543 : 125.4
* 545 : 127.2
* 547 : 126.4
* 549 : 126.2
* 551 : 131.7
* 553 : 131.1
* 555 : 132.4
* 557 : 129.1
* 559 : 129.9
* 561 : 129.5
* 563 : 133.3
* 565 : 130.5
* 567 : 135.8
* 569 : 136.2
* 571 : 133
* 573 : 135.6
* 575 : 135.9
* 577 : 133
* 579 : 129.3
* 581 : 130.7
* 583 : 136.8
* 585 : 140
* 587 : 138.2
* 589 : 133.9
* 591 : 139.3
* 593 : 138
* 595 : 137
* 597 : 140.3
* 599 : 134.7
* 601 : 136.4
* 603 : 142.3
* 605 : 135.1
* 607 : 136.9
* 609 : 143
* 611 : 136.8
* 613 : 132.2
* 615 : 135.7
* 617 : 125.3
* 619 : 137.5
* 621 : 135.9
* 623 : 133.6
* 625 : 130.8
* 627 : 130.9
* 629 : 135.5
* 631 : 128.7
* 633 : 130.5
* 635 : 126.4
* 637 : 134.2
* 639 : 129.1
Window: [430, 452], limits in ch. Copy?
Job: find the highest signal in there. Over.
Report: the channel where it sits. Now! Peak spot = 433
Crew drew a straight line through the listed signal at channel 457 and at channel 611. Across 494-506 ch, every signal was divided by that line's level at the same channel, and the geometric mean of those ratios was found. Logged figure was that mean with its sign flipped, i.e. -1.07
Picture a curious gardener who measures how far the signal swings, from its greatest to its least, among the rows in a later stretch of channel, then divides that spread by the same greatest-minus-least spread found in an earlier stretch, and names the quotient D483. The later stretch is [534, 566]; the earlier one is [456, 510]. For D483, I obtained 0.27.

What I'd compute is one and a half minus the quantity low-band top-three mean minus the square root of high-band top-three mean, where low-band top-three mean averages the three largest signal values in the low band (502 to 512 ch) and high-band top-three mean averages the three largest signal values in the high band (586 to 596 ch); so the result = -123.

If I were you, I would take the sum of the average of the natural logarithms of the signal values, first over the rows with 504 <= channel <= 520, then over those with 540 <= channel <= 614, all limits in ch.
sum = 9.82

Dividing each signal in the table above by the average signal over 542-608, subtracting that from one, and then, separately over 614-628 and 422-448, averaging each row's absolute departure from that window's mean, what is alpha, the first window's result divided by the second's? 0.95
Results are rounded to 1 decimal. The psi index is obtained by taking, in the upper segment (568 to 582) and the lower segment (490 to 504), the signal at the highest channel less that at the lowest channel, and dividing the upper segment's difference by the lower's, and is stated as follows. -7.9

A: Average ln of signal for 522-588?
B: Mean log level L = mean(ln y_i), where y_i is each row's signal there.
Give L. 4.89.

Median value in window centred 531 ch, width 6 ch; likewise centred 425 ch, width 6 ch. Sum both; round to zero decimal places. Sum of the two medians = 270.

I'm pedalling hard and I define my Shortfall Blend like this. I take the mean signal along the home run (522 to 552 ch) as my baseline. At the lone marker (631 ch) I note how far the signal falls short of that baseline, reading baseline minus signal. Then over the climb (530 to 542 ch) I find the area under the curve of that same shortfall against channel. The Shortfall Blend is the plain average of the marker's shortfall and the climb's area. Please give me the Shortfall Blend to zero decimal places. 15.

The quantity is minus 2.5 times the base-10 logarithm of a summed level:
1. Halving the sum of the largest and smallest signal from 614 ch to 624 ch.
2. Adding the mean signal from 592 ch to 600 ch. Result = -6.07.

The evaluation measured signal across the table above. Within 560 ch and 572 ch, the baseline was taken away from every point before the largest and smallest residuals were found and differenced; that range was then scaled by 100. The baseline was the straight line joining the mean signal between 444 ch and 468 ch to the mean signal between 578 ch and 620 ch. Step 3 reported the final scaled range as 576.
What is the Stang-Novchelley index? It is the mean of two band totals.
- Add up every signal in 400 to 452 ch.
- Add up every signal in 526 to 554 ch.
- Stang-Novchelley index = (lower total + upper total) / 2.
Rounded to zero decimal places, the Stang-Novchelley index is 2917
